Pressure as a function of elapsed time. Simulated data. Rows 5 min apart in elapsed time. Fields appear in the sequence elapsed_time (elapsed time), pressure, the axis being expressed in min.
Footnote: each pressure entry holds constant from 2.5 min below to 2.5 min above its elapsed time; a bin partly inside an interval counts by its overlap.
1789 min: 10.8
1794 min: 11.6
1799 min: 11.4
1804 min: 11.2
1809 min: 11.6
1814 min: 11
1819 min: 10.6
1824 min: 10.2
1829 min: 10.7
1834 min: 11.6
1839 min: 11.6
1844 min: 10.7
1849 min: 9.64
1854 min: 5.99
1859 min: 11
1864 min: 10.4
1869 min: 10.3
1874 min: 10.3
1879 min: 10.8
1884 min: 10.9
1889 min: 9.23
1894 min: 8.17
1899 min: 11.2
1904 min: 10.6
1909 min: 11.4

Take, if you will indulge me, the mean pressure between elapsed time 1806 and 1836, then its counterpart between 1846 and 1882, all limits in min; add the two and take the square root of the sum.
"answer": 4.55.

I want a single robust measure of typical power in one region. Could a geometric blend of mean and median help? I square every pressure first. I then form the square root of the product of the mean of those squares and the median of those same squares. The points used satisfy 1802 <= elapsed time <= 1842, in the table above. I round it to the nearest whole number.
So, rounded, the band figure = 123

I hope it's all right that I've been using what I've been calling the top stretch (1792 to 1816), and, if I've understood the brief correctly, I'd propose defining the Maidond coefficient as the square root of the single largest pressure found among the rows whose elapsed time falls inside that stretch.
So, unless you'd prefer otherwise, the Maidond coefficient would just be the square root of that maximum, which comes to 3.41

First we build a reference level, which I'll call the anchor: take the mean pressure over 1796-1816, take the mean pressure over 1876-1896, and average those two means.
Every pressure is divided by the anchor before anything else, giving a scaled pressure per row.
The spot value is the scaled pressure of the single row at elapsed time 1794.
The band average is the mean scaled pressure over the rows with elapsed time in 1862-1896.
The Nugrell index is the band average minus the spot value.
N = -0.15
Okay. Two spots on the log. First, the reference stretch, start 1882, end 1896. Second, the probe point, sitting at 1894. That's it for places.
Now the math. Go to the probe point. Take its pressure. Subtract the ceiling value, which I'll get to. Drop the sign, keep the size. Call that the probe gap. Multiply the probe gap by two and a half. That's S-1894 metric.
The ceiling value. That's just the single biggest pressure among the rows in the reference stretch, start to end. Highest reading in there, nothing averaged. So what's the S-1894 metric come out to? 6.8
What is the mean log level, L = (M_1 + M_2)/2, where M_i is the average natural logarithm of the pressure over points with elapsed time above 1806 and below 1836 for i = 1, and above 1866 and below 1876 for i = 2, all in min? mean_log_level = 2.362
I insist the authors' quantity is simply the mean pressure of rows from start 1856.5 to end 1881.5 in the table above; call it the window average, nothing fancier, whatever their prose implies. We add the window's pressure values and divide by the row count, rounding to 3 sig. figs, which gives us 10.6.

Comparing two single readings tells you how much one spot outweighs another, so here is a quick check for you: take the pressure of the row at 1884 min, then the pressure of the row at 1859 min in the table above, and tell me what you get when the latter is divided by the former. 1.01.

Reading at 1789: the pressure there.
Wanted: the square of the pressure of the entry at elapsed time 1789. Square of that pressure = 117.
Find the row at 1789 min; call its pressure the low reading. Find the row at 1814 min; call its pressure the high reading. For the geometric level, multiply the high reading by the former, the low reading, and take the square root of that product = 10.9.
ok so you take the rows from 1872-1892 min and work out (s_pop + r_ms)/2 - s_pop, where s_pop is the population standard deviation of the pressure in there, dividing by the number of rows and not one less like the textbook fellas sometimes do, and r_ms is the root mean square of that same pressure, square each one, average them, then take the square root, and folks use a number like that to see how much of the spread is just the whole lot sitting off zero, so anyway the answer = 4.83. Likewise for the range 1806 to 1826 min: 5.17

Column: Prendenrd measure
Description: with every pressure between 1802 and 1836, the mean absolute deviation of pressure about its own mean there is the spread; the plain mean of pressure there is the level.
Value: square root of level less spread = 3.25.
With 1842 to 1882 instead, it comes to 2.98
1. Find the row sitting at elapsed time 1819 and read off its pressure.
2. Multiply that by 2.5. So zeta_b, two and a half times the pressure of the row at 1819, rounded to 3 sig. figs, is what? 26.5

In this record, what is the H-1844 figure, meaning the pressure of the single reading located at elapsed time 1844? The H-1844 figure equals 10.7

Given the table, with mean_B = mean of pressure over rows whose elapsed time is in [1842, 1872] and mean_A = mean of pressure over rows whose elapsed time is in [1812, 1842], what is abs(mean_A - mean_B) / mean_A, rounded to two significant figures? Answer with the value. 0.12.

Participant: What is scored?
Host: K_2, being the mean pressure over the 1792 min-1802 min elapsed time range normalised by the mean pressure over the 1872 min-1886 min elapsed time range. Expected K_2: 1.08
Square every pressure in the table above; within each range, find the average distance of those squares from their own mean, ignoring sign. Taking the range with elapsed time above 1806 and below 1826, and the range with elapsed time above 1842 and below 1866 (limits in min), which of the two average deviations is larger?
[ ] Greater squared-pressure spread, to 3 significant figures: 24.1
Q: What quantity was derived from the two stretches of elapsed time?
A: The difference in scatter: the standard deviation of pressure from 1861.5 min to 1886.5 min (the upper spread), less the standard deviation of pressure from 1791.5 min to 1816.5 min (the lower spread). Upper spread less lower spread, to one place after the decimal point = 0.0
